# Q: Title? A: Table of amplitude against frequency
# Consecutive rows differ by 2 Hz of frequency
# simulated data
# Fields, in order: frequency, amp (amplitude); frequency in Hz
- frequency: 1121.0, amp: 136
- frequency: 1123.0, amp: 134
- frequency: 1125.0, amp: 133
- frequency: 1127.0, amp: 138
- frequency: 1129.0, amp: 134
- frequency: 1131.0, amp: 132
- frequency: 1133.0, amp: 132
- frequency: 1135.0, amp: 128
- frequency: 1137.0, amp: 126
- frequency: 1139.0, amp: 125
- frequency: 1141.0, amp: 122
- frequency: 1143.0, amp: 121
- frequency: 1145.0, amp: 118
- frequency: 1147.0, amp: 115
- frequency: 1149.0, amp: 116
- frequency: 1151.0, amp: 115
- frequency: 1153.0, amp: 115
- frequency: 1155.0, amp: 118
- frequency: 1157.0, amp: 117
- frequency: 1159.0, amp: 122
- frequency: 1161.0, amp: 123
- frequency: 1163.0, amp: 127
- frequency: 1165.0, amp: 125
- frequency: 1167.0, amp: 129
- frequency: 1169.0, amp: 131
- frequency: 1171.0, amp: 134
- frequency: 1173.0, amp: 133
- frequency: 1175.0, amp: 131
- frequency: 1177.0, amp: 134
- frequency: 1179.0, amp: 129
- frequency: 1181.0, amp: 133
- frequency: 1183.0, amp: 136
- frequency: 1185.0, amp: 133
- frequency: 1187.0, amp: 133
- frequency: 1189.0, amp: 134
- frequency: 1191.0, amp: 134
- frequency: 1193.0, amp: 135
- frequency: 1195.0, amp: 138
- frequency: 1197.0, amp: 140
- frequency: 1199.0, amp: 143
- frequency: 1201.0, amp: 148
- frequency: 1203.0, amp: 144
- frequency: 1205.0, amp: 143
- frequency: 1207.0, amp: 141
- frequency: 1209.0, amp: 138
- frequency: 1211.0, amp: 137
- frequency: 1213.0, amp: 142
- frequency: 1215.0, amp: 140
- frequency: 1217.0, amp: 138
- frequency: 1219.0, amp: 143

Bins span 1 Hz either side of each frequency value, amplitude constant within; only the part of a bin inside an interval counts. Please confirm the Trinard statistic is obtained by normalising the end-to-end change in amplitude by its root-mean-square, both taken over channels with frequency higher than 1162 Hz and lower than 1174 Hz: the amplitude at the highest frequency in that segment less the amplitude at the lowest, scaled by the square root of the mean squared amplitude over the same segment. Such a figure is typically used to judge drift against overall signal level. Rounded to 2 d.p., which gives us 0.05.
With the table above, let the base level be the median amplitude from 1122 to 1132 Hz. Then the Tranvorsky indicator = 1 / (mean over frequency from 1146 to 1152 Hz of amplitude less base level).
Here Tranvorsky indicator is -0.1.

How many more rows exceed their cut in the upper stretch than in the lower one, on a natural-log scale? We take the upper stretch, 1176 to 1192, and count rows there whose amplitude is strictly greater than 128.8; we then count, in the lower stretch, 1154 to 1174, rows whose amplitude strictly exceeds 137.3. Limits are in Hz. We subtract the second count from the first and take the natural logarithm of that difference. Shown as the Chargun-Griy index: 2.1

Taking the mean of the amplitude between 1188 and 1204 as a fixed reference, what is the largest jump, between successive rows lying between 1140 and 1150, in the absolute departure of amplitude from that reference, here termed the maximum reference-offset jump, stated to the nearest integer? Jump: 3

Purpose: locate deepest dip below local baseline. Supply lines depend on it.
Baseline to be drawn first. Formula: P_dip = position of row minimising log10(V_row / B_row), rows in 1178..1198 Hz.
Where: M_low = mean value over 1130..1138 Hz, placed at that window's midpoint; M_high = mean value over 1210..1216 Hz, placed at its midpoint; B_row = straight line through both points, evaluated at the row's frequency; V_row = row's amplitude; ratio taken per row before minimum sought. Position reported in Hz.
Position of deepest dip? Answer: 1179.0 Hz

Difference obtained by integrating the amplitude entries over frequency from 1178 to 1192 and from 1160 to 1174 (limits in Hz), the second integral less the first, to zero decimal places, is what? -60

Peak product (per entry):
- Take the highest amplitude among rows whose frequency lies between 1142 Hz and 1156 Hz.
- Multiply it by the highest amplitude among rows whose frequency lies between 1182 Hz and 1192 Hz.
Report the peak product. 16456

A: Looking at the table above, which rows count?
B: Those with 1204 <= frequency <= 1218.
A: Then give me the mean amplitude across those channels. 140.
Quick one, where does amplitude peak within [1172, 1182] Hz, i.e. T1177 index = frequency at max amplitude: 1177.0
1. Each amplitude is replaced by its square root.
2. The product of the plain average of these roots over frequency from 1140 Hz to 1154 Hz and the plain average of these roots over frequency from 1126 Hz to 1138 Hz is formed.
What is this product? 124.3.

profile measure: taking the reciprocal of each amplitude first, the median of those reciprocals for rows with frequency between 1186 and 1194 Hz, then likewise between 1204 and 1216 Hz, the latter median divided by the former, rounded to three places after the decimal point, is 0.954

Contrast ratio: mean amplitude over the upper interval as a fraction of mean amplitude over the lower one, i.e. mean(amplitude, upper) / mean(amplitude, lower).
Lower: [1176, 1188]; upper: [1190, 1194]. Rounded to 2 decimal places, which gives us 1.01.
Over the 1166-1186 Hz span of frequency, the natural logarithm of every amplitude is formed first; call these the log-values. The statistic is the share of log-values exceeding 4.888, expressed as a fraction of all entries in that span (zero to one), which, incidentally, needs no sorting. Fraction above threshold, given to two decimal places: 0.60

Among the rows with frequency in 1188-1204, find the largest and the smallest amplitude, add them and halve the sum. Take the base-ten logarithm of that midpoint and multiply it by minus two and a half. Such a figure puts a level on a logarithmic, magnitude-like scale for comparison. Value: -5.37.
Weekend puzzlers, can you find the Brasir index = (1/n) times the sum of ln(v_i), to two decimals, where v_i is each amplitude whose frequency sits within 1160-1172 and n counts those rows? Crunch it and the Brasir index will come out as 4.85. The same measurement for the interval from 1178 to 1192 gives 4.89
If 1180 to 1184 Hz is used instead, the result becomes 4.90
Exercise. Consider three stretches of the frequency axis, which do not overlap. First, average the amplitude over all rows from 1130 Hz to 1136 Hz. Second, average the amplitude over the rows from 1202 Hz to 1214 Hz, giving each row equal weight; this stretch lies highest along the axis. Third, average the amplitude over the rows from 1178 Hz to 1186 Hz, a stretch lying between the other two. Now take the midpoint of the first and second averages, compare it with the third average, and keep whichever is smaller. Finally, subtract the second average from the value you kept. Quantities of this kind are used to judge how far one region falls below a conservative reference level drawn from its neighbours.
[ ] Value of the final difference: -8.1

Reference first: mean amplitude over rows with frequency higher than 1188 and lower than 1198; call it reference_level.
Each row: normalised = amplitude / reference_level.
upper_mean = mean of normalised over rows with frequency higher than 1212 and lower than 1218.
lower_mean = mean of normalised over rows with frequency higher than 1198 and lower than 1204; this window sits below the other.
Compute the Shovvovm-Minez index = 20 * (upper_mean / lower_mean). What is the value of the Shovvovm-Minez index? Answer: 19.3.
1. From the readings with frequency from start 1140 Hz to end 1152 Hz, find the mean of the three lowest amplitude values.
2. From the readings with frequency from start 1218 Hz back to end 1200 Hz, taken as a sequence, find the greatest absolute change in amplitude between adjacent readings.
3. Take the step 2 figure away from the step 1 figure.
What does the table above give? 110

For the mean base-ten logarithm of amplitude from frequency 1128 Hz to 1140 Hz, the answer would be 2.11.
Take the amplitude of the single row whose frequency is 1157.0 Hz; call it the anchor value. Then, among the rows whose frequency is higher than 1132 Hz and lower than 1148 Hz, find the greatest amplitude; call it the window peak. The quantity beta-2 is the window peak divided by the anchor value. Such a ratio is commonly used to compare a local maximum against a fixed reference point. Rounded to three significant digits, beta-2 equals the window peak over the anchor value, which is 1.13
